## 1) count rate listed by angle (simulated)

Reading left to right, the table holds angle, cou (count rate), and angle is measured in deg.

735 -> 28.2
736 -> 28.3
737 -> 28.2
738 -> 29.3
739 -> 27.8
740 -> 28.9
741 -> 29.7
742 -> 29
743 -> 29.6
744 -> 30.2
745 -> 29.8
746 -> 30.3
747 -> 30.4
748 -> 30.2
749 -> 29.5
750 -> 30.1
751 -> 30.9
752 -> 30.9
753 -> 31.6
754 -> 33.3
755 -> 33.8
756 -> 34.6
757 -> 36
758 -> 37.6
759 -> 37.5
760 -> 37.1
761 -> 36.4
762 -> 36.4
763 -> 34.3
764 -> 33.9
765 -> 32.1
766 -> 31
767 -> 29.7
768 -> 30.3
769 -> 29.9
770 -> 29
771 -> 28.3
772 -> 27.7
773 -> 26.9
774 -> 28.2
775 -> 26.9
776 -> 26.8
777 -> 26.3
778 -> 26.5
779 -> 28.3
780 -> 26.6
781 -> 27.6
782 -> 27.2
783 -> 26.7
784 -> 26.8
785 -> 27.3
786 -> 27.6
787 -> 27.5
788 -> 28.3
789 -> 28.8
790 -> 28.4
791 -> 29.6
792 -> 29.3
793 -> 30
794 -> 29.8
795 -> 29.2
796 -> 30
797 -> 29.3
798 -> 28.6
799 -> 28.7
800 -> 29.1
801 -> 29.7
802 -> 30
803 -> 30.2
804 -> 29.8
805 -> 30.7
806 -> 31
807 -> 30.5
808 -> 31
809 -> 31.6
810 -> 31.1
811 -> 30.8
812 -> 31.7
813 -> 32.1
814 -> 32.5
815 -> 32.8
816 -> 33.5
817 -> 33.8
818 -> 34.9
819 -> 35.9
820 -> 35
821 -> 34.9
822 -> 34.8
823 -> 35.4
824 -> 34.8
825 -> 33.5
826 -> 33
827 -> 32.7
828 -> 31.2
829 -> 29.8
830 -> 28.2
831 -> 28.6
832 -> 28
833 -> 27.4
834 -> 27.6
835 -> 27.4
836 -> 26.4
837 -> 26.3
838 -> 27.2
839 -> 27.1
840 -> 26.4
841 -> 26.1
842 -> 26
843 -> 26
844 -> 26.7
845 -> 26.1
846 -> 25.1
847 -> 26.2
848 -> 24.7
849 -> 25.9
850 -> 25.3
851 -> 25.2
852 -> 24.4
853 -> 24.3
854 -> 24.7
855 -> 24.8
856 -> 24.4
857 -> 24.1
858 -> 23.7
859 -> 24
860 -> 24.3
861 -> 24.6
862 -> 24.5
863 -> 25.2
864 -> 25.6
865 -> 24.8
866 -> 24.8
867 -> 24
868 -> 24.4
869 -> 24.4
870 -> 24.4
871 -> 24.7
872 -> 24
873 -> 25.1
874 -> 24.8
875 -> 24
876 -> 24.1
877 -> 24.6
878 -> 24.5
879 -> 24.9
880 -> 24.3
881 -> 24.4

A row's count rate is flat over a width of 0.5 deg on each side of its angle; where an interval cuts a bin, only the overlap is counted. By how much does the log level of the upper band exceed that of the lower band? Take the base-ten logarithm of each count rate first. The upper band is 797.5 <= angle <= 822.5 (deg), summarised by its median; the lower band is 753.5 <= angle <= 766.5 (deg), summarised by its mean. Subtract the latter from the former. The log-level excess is -0.050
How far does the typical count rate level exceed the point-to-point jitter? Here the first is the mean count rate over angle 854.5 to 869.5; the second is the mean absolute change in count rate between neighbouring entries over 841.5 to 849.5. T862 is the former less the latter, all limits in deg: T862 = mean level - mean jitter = 24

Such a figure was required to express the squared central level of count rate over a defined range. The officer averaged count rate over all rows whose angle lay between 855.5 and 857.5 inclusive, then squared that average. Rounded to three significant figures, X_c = 588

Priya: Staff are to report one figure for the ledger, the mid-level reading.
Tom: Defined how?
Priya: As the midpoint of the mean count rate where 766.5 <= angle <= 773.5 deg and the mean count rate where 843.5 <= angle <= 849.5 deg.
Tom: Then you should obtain 27.3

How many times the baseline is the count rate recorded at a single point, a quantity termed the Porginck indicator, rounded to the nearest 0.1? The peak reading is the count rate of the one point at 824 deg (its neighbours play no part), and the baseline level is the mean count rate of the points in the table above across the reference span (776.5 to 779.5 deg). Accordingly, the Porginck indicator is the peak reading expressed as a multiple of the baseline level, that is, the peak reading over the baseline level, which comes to 1.3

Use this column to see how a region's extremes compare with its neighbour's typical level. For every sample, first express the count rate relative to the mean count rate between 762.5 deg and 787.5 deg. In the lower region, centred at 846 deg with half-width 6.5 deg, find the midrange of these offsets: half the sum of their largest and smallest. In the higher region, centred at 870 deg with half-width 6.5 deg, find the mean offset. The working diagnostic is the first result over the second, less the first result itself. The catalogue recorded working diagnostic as 3.7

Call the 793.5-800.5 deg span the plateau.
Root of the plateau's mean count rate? 5.41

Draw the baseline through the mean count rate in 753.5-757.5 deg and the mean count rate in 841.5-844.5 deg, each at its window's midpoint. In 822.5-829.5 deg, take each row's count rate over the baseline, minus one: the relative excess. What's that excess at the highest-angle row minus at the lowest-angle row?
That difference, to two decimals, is -0.18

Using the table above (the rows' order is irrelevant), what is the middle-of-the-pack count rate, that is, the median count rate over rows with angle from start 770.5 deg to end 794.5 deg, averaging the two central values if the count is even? 27.6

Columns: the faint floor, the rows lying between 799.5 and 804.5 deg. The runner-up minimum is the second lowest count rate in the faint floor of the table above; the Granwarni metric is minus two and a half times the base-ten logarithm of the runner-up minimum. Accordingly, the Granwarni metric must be -3.68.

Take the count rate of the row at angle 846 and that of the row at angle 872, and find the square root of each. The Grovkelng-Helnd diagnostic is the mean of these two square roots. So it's 4.95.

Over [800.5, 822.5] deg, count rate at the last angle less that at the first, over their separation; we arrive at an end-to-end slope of 0.24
